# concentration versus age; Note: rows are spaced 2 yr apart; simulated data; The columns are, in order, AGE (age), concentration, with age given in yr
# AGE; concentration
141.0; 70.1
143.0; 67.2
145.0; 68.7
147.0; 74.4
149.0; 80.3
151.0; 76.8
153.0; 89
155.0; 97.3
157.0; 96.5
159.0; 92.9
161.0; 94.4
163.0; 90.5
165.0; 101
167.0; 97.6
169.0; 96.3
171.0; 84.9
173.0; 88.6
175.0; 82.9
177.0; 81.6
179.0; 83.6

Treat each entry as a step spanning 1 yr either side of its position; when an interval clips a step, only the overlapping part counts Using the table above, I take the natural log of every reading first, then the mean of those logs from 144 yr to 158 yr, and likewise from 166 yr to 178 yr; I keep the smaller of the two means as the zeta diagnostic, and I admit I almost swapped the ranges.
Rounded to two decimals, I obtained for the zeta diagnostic 4.41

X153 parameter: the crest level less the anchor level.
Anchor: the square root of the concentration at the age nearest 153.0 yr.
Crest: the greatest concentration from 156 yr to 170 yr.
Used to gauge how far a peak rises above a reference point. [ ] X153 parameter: 91.6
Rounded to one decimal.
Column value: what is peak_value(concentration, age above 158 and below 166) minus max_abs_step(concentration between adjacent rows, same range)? 90.5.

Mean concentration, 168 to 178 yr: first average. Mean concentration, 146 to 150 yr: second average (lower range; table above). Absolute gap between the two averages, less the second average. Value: -68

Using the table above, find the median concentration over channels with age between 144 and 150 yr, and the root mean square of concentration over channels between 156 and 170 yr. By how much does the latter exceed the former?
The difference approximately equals 21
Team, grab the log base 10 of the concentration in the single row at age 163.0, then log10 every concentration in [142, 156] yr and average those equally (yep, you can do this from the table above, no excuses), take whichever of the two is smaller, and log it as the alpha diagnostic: 1.89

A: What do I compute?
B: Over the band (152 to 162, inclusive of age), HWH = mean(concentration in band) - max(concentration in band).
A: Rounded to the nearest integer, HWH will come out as -3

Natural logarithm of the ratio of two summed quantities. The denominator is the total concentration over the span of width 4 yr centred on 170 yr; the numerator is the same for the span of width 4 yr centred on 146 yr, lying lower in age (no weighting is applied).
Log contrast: -0.24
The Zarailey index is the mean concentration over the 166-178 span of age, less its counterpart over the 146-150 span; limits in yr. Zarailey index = 11.3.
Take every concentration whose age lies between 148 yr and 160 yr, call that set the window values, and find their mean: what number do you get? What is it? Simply 88.8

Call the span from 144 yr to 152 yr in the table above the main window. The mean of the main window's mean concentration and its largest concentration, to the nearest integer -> 78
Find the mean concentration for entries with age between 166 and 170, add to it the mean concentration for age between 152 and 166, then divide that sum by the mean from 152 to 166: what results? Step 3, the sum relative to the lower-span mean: 2.03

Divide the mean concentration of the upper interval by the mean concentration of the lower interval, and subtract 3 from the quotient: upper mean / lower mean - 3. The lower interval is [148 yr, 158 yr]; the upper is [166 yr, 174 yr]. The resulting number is -1.96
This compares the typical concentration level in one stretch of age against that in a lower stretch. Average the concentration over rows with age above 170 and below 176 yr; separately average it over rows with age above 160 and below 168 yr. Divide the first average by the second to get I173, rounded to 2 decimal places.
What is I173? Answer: 0.89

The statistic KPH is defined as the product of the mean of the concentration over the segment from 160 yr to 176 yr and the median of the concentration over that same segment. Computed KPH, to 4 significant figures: 8508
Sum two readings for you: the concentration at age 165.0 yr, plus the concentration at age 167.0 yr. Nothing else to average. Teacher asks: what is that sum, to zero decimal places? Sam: 199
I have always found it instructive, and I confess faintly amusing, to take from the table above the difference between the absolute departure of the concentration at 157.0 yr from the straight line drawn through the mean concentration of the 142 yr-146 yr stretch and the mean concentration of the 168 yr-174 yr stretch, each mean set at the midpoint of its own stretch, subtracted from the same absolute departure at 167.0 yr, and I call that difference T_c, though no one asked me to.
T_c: -7.0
